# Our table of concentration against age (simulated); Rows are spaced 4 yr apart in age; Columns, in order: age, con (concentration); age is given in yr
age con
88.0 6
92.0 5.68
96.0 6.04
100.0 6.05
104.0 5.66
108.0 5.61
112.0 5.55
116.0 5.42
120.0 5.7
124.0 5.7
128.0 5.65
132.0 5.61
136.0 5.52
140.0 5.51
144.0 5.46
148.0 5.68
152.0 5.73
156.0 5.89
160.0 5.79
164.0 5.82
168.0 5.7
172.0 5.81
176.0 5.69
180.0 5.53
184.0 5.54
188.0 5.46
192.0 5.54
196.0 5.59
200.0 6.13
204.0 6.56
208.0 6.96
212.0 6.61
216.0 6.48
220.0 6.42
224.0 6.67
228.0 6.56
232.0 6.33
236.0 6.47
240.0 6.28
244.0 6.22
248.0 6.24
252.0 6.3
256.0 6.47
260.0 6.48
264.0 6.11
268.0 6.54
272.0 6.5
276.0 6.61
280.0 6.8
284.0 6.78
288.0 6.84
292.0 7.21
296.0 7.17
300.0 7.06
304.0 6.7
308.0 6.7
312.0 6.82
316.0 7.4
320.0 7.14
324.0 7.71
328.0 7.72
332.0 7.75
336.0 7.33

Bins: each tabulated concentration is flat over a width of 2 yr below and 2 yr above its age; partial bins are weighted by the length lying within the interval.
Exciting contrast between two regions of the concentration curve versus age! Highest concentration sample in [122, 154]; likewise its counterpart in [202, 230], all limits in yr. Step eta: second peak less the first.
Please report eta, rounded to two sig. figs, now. 1.2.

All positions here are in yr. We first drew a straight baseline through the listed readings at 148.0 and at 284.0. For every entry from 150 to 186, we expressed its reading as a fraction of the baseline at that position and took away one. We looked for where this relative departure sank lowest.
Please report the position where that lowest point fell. 184.0 yr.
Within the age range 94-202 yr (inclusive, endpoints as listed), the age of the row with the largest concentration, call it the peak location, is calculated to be 200.0 yr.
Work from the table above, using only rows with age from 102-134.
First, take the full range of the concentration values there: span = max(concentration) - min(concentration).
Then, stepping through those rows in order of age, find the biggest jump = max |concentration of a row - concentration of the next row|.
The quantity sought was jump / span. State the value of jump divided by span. 1.00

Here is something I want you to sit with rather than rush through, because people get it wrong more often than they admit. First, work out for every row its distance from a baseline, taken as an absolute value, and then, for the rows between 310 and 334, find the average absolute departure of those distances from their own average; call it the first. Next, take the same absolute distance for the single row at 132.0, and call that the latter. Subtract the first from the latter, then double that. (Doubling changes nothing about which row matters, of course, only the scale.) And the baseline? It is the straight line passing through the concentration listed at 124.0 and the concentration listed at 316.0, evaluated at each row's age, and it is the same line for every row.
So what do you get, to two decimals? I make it 0.10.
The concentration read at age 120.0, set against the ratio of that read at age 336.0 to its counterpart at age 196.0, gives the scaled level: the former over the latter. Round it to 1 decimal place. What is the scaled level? 4.3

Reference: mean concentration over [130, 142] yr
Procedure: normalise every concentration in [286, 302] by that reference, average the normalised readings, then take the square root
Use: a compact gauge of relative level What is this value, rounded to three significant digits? 1.13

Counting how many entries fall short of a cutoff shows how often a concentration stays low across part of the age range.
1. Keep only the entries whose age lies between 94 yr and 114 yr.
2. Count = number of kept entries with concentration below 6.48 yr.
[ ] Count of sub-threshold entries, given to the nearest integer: 5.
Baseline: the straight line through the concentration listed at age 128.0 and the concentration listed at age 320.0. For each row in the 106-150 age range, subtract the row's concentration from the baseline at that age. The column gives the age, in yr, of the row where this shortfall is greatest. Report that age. 144.0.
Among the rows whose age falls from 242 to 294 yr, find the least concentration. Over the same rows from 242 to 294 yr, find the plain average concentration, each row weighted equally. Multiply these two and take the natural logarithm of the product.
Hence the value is 3.69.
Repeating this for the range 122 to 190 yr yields 3.43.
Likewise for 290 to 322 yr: 3.85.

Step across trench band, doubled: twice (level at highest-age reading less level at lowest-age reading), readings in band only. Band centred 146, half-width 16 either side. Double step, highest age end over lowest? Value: 0.4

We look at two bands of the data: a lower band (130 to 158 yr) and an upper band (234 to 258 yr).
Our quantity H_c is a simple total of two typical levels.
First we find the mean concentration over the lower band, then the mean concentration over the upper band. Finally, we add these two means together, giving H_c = 12.0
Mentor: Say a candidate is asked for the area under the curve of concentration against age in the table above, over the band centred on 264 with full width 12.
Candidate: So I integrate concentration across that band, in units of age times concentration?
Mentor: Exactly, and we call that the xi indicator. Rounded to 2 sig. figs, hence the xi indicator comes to 77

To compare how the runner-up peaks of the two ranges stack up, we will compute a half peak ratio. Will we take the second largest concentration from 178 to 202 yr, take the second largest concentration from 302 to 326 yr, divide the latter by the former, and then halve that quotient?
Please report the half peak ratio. 0.66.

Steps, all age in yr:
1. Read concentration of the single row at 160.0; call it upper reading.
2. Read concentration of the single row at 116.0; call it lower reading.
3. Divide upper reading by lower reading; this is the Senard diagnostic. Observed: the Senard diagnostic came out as 1.07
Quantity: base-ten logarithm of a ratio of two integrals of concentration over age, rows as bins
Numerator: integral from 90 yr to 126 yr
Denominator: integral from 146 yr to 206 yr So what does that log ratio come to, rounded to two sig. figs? -0.23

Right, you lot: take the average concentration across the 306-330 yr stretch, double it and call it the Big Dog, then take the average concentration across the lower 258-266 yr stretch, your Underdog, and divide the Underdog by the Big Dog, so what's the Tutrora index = 0.434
